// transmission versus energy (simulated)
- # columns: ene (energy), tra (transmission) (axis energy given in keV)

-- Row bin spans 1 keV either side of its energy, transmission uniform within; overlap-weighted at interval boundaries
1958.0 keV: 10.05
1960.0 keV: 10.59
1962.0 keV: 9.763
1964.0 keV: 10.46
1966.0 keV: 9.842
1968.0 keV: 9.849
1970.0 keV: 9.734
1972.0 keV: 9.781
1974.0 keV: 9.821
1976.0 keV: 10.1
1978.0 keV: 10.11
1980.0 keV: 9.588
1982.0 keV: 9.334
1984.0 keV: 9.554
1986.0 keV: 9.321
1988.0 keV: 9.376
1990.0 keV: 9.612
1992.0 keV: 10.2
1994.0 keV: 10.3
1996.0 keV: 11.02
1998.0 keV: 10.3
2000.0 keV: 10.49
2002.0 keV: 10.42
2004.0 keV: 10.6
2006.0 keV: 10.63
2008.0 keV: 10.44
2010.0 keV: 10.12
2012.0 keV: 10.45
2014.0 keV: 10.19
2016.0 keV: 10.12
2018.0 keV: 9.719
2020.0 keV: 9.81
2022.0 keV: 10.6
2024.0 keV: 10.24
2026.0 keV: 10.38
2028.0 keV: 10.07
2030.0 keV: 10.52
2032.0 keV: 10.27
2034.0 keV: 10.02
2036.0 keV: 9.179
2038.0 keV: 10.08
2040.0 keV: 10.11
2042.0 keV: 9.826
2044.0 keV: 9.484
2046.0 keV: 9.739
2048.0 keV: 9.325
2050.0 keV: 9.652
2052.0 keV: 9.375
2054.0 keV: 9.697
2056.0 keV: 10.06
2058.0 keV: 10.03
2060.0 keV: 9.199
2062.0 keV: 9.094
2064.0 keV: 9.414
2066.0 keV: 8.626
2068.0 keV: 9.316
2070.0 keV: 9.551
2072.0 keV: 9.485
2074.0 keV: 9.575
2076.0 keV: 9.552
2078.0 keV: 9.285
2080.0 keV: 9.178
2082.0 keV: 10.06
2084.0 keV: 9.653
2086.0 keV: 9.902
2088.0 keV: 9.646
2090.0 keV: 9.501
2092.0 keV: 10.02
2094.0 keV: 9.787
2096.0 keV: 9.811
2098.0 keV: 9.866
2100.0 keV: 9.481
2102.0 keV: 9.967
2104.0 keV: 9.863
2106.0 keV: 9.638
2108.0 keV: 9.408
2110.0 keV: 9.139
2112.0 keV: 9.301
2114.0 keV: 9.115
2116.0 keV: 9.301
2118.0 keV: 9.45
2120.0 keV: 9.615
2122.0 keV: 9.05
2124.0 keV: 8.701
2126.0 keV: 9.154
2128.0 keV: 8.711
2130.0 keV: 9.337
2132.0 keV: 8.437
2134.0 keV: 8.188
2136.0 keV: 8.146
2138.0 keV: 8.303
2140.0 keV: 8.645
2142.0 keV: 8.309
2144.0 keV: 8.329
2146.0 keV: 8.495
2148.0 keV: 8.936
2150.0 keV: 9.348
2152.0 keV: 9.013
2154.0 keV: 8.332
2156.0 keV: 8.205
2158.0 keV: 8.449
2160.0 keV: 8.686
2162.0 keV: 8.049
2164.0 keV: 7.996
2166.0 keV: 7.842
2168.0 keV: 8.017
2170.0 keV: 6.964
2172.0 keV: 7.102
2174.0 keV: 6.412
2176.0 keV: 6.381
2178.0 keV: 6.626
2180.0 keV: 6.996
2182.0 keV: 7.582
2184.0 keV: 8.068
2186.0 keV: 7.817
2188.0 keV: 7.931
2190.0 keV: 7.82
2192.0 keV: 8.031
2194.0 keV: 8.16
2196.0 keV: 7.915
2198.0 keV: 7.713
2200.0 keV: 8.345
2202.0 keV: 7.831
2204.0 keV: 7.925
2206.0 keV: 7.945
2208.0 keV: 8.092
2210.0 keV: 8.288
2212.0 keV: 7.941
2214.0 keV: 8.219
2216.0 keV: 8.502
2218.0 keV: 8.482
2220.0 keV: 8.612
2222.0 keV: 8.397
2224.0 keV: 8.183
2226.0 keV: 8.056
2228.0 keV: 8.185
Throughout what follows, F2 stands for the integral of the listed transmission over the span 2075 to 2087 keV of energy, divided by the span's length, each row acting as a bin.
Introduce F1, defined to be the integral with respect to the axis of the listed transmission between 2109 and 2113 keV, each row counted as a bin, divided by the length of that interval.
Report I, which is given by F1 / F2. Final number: 0.96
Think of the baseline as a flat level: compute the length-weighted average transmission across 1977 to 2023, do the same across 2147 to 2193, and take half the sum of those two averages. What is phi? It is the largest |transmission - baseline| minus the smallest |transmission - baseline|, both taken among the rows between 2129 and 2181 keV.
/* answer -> 2.56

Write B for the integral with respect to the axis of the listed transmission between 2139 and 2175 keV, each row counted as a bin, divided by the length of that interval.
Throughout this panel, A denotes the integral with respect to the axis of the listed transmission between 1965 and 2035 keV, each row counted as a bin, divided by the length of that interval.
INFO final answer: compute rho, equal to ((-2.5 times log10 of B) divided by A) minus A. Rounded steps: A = 10.08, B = 8.2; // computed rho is -10.3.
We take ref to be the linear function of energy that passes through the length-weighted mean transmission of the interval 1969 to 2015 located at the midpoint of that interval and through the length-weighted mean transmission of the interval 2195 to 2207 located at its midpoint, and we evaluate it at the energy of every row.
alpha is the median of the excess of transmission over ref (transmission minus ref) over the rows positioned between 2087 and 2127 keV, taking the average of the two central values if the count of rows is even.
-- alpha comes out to 0.54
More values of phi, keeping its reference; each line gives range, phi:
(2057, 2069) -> 0.94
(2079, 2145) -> 1.01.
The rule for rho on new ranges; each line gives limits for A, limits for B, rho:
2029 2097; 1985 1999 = -9.9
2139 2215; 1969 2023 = -8.3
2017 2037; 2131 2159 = -10.3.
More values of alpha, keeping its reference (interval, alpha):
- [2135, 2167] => -0.14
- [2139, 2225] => -0.05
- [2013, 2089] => 0.29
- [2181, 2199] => -0.15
